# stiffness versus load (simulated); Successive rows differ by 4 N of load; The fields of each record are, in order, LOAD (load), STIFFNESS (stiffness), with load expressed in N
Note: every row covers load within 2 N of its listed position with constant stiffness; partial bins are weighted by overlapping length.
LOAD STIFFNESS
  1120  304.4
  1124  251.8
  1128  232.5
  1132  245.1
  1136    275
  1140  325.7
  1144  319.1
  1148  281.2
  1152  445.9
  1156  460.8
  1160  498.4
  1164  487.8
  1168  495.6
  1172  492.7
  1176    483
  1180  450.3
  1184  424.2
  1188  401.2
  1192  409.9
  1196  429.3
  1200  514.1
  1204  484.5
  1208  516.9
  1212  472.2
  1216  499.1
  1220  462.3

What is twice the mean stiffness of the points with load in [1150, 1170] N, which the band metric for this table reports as 955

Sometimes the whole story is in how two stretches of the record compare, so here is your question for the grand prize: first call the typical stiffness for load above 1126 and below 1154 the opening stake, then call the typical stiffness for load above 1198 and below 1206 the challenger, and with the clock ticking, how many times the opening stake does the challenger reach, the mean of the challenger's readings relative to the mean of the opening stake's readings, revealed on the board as 1.65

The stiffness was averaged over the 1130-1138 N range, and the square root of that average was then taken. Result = 16.1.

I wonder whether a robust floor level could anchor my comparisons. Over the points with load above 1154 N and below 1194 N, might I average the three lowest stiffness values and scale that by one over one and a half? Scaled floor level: 275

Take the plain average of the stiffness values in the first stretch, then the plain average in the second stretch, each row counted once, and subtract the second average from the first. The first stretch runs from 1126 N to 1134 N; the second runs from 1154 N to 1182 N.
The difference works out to -242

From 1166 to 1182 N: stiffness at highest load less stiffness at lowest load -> -45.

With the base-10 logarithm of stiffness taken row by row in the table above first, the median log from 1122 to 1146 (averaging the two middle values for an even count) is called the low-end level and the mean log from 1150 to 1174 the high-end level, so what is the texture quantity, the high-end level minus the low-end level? 0.26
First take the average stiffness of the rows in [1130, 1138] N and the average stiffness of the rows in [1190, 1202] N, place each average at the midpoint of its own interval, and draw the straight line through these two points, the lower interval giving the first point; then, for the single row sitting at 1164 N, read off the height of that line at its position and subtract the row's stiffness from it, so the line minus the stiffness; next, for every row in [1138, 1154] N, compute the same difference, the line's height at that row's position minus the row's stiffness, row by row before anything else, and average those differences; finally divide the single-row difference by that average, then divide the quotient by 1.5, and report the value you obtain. 1.96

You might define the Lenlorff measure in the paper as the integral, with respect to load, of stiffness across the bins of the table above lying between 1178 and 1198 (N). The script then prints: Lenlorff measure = 8460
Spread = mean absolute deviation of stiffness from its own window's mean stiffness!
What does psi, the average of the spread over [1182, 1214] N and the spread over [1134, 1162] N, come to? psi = 61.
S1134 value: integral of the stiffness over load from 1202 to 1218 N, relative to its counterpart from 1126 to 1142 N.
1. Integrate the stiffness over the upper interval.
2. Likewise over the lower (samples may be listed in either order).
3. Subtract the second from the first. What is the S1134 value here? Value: 3578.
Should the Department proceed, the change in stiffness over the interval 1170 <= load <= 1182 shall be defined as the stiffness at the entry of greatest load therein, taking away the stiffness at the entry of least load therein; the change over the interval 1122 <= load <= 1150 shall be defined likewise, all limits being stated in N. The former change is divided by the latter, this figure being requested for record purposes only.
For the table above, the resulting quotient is -1.4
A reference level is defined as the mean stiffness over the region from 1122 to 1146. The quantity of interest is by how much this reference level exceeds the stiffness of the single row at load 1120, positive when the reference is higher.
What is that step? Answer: -30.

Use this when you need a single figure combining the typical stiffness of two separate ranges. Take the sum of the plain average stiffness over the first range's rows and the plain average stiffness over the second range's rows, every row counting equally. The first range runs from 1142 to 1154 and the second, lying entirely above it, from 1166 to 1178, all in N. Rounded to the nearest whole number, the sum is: 839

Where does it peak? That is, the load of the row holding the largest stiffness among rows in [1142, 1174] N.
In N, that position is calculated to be 1160 N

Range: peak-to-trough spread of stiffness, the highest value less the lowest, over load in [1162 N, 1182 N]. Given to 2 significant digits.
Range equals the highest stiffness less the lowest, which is 45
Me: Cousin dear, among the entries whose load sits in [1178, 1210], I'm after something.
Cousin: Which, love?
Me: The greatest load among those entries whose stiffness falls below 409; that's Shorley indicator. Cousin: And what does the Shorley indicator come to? 1188 N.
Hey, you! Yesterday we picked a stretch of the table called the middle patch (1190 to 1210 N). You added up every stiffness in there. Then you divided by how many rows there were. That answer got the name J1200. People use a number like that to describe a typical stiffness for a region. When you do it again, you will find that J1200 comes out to 471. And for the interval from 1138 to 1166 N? 403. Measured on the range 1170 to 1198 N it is 442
